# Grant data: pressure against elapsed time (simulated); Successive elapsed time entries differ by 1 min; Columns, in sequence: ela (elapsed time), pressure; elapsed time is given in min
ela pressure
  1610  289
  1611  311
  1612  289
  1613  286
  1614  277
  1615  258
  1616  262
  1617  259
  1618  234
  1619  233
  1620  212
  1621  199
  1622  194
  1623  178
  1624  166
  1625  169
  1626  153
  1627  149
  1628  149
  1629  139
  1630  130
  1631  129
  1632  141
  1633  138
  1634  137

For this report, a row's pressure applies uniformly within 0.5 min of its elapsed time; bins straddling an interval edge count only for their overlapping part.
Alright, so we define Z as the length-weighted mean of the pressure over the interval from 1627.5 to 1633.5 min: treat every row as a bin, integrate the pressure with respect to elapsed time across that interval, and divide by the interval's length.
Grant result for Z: 138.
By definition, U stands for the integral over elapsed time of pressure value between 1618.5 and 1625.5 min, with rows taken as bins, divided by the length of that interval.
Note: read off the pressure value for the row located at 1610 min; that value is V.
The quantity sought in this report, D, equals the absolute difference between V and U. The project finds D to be 96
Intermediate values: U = 193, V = 289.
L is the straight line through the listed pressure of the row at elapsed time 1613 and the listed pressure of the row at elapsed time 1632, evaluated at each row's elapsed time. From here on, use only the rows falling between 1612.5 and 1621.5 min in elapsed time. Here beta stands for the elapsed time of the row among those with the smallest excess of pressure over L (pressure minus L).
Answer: 1621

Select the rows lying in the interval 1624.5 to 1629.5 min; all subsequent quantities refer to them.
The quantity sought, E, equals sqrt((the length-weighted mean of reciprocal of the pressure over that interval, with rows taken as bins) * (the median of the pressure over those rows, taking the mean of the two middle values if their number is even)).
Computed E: 0.99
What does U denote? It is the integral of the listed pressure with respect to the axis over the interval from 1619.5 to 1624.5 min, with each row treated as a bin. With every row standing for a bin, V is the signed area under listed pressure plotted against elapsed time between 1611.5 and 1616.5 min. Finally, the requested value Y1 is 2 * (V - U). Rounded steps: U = 949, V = 1372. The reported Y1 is 846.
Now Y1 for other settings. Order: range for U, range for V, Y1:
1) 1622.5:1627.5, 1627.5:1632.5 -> -254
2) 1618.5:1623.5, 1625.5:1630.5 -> -592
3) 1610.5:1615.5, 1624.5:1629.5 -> -1324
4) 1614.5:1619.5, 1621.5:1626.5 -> -772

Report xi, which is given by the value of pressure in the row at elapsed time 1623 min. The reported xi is 178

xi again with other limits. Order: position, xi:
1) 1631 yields 129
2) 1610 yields 289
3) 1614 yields 277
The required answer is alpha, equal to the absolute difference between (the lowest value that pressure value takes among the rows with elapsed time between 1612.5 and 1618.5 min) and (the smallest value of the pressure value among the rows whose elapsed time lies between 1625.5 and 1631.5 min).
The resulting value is 105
